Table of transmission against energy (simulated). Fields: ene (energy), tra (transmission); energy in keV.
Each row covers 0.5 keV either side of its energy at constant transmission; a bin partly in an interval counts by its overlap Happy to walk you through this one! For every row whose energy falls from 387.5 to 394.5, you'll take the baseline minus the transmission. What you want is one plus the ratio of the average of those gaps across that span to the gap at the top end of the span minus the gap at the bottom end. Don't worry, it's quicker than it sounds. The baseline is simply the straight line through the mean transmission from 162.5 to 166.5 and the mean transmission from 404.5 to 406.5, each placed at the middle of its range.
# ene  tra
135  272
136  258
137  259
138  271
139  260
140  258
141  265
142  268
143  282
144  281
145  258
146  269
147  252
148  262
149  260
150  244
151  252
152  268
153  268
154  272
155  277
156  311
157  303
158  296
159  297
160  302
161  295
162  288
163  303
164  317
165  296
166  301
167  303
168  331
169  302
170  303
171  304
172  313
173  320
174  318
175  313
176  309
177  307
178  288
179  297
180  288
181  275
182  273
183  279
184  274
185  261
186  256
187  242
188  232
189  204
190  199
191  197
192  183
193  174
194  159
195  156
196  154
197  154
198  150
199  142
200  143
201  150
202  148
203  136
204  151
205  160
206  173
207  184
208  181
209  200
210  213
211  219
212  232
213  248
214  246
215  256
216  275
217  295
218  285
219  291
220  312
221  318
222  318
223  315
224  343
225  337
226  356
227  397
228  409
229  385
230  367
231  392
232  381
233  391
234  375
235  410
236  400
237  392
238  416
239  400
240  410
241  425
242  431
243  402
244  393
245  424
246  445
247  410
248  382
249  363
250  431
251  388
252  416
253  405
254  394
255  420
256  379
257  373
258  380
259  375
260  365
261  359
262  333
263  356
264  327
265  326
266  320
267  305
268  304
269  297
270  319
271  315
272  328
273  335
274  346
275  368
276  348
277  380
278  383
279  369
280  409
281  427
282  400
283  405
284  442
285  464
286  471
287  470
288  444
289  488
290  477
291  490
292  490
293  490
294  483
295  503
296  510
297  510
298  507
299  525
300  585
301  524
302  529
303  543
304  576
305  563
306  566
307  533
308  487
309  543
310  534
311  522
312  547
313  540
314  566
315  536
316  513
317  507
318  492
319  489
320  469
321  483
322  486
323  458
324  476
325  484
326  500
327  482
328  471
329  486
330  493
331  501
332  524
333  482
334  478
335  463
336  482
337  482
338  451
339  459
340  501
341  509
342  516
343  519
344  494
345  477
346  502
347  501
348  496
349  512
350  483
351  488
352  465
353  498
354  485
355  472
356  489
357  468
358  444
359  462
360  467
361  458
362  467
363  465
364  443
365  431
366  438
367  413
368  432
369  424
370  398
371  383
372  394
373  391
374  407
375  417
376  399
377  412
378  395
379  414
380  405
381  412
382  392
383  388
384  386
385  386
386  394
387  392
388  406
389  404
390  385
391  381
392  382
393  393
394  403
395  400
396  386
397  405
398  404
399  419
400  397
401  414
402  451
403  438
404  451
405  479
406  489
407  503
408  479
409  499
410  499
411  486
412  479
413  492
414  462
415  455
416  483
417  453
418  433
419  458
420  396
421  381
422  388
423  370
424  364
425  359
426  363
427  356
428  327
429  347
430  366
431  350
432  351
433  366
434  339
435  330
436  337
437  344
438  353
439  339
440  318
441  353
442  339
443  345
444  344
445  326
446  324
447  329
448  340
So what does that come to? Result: 11.7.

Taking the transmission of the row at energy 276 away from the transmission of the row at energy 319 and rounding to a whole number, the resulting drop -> 141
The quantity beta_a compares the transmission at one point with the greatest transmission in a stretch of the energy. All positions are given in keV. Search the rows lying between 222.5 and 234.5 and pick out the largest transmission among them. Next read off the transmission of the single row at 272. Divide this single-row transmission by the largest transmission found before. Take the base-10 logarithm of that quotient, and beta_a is -0.10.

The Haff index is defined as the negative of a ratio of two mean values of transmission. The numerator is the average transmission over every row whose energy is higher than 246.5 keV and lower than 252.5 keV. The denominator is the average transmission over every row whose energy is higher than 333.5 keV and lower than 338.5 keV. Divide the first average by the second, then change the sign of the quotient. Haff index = -0.85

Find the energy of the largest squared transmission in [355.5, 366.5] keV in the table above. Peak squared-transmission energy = 356 keV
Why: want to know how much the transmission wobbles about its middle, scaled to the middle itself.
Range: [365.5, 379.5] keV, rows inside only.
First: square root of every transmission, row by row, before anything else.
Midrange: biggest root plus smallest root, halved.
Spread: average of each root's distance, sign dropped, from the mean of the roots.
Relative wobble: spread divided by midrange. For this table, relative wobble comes 0.0160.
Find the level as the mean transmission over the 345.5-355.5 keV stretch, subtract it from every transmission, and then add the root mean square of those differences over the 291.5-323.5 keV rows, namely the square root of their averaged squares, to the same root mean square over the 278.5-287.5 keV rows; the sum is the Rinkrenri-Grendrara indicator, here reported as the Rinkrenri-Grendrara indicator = 113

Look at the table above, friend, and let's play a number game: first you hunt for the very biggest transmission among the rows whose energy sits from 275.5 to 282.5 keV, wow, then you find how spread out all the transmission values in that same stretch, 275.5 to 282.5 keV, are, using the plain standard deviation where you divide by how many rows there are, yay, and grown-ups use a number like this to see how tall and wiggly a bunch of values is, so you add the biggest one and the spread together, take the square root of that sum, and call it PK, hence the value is 21.2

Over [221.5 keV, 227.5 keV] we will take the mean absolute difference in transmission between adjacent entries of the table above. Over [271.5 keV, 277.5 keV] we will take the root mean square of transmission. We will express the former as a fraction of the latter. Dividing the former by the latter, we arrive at 0.06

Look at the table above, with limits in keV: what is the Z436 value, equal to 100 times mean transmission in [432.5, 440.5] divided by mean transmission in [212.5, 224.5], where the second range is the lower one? 117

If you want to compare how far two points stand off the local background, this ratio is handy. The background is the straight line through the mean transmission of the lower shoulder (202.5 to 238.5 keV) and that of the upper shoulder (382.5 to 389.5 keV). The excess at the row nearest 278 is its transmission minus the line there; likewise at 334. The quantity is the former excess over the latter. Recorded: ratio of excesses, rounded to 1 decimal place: 0.4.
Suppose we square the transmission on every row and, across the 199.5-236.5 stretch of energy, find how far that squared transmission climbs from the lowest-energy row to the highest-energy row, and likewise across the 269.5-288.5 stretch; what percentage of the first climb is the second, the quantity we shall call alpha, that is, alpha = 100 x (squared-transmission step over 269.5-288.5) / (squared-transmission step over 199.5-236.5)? 68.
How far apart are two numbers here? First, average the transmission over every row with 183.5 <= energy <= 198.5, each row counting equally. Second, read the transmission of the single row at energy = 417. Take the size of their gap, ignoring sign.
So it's 253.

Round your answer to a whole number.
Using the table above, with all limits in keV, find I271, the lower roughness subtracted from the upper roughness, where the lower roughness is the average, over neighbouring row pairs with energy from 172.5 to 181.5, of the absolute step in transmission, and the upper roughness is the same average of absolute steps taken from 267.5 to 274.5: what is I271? 3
